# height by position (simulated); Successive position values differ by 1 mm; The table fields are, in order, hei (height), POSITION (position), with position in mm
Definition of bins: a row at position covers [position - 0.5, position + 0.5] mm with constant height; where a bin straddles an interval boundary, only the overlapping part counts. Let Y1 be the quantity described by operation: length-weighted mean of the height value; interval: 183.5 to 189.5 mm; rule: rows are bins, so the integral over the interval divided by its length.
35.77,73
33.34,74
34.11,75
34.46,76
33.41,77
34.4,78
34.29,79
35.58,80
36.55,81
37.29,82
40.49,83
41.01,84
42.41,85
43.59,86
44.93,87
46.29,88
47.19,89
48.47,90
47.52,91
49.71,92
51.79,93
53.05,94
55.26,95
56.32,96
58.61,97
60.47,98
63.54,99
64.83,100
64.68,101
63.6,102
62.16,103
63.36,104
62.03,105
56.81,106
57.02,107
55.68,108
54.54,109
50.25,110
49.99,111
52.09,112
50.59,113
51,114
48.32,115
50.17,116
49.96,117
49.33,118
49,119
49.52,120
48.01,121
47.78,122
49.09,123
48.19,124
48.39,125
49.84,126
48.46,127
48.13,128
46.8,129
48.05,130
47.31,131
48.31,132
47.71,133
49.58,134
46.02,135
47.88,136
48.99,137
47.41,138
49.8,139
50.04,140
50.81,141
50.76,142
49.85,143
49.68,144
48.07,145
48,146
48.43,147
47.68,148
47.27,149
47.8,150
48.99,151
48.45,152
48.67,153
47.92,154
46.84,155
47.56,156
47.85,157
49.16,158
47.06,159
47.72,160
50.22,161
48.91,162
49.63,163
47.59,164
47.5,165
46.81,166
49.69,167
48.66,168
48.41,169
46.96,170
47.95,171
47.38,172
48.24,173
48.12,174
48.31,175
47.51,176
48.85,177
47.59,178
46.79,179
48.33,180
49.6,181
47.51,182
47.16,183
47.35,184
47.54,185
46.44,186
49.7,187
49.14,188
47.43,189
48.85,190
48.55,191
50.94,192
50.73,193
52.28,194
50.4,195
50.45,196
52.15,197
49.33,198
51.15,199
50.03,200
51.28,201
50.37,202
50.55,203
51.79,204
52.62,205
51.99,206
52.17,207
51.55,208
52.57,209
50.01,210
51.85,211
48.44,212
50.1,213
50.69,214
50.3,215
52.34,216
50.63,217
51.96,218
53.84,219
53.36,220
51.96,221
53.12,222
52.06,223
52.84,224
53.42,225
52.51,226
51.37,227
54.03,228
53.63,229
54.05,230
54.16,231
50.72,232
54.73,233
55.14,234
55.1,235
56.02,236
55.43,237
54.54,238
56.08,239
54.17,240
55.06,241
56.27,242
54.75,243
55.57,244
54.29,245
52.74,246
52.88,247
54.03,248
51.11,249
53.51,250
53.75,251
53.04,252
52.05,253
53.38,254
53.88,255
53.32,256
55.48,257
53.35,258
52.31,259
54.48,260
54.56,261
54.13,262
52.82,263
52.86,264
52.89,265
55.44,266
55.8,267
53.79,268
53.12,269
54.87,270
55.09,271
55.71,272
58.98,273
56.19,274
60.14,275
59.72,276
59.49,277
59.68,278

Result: 47.9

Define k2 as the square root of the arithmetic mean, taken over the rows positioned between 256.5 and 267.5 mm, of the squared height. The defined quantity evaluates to 54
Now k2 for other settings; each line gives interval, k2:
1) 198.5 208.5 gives 51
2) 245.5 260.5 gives 53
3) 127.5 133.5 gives 48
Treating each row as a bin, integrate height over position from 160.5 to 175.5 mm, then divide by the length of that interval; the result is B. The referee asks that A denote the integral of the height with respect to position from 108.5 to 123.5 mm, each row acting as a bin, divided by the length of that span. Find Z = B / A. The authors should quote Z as 0.97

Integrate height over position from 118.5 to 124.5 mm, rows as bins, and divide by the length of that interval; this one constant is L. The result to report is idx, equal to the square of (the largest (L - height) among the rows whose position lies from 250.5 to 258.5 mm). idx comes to 11.9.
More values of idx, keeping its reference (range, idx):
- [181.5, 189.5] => 4.7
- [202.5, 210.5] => 2.0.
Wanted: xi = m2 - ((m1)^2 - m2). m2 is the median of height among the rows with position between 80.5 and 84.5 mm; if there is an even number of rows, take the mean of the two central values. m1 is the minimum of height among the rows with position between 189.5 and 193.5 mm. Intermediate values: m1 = 48.55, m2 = 38.9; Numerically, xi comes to -2279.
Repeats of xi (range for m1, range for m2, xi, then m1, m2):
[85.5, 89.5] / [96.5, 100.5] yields -1776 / 43.59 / 62.0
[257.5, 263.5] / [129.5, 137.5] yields -2640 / 52.31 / 48.0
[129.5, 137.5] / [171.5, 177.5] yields -2021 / 46.02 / 48.2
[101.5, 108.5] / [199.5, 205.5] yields -2998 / 55.68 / 50.9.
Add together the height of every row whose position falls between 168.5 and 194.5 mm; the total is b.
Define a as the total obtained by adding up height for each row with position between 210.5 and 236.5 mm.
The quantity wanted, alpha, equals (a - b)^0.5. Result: 11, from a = 1368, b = 1258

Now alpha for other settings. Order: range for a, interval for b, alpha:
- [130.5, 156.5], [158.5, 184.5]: 3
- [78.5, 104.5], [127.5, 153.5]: 7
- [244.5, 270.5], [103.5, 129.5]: 8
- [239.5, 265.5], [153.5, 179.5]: 12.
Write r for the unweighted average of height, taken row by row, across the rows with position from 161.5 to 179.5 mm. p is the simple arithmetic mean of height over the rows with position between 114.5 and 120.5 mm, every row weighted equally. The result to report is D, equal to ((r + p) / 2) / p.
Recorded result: 0.99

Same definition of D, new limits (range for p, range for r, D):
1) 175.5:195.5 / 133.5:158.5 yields 1.00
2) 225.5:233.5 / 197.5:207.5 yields 0.98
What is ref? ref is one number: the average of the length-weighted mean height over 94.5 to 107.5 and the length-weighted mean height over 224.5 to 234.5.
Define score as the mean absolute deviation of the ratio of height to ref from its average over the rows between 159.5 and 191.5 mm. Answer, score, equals 0.014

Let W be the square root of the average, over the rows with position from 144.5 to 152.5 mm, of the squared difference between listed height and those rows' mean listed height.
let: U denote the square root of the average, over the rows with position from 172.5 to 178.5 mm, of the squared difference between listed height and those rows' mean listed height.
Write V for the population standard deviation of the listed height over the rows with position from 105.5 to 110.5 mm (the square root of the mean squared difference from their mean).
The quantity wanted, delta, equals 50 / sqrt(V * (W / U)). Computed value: 30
